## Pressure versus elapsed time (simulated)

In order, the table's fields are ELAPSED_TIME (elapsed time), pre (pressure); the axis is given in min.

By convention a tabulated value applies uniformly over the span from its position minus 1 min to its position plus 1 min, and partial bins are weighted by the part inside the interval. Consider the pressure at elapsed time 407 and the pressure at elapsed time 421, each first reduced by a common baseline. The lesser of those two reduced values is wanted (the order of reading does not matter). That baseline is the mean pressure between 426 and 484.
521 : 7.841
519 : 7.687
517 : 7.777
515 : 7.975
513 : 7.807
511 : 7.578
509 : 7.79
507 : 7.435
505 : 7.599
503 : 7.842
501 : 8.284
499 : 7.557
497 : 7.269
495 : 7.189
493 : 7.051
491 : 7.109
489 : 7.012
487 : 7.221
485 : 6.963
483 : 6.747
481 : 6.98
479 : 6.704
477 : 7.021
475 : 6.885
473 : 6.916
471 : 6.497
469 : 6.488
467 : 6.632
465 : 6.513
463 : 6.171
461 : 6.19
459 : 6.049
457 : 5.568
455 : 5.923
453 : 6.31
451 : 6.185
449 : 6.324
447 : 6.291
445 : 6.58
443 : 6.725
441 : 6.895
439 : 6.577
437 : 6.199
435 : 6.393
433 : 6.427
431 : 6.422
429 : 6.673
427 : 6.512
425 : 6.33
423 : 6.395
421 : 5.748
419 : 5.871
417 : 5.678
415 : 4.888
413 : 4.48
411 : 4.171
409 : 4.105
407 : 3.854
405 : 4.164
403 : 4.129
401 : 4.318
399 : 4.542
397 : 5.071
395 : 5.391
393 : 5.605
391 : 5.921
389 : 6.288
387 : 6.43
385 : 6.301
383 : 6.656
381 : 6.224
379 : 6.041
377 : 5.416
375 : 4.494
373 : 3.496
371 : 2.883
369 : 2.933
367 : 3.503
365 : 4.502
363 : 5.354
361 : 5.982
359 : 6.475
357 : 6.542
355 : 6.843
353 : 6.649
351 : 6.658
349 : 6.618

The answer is -2.62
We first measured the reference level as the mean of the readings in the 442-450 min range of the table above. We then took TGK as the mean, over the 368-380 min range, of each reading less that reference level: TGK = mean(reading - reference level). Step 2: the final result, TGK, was -2.3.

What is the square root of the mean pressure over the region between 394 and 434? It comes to 2.29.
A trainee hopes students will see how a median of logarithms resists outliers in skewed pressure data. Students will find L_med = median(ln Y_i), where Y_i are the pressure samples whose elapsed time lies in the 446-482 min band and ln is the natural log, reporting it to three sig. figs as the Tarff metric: 1.86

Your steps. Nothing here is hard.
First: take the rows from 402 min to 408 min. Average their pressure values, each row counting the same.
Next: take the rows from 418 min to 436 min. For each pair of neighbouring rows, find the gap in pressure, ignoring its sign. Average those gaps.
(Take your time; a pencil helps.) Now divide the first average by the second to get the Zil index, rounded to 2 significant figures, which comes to 22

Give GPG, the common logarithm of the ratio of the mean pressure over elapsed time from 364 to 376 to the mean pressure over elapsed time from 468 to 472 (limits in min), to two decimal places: -0.25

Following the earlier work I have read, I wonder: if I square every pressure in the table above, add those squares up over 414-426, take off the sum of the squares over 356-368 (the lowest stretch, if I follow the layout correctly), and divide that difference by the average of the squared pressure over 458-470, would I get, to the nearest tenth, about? 0.6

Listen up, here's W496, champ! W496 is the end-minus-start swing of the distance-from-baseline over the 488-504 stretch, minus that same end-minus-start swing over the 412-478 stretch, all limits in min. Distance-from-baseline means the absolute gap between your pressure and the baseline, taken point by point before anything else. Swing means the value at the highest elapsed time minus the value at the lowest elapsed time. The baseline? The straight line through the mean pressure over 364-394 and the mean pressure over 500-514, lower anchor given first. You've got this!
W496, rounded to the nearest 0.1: 1.0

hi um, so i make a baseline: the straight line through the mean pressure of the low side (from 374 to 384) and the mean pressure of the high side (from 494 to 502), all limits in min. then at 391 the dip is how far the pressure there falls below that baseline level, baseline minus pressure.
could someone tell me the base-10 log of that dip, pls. -1.6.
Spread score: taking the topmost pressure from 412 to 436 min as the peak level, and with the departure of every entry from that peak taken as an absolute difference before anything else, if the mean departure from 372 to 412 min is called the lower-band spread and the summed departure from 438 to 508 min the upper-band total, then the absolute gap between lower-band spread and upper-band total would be 14.2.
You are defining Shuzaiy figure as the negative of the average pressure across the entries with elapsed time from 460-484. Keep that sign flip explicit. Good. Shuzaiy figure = -6.6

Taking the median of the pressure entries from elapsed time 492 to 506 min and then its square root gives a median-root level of 2.75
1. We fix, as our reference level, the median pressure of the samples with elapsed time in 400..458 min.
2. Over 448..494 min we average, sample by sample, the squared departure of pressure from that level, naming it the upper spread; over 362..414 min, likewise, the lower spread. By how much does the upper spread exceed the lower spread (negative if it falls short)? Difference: -2.7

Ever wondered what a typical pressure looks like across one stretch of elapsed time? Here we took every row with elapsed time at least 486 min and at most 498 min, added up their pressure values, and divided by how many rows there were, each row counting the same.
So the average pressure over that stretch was 7.1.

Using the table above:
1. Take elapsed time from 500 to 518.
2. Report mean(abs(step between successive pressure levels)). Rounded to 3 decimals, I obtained 0.251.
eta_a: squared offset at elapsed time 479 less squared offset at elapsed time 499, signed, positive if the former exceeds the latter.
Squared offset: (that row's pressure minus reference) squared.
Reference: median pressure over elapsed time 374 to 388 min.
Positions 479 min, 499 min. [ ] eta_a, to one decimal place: -1.5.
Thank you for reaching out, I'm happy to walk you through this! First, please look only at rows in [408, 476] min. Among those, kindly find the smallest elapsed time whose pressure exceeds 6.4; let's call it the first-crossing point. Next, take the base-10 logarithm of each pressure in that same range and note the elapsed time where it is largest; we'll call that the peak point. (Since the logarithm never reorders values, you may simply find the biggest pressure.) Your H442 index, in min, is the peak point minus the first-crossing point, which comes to 46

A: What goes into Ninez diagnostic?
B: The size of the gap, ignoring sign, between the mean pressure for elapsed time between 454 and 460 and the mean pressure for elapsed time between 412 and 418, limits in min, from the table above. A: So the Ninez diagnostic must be 0.8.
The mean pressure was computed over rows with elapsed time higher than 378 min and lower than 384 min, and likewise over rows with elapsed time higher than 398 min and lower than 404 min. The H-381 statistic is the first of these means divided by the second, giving 1.5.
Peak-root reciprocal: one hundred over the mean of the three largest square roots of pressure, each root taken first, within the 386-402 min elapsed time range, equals 40.1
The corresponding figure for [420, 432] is 39.1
